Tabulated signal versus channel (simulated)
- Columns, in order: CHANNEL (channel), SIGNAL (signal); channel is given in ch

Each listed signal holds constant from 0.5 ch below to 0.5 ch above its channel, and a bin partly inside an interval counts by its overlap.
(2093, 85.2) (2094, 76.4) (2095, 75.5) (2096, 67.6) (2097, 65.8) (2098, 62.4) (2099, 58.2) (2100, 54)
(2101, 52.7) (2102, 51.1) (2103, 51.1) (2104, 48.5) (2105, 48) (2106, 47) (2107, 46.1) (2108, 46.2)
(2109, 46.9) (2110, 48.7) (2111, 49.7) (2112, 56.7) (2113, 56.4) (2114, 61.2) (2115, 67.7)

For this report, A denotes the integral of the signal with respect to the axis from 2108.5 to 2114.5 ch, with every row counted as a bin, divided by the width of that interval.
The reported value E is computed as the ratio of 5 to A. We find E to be 0.094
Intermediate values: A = 53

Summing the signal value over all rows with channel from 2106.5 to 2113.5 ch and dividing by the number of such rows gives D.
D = 50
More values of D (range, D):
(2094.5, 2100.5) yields 64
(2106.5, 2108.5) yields 46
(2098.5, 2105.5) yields 52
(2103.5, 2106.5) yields 48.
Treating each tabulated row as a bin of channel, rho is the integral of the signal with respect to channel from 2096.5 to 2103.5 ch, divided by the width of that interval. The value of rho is 56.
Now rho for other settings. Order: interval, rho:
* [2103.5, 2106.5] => 48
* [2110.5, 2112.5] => 53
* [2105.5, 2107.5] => 47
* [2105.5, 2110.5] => 47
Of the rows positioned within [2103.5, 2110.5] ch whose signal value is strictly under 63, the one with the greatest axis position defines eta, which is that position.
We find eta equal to 2110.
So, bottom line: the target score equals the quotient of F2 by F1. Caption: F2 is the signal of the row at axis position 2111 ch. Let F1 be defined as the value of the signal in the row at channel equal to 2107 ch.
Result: 1.08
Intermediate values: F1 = 46.1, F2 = 49.7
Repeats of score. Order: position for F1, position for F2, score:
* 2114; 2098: 1.02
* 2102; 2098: 1.22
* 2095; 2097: 0.87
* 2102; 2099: 1.14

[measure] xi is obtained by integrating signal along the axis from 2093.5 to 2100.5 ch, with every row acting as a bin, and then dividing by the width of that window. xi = 65.7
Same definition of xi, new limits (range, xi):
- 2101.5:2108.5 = 48.3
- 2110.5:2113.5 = 54.3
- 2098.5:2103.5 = 53.4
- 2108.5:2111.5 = 48.4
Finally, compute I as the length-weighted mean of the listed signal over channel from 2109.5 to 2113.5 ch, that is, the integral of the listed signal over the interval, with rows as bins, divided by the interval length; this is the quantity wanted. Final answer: 53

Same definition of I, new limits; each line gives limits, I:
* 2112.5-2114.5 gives 59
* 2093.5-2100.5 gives 66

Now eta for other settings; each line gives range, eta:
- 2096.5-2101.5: 2101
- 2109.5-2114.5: 2114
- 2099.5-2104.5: 2104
